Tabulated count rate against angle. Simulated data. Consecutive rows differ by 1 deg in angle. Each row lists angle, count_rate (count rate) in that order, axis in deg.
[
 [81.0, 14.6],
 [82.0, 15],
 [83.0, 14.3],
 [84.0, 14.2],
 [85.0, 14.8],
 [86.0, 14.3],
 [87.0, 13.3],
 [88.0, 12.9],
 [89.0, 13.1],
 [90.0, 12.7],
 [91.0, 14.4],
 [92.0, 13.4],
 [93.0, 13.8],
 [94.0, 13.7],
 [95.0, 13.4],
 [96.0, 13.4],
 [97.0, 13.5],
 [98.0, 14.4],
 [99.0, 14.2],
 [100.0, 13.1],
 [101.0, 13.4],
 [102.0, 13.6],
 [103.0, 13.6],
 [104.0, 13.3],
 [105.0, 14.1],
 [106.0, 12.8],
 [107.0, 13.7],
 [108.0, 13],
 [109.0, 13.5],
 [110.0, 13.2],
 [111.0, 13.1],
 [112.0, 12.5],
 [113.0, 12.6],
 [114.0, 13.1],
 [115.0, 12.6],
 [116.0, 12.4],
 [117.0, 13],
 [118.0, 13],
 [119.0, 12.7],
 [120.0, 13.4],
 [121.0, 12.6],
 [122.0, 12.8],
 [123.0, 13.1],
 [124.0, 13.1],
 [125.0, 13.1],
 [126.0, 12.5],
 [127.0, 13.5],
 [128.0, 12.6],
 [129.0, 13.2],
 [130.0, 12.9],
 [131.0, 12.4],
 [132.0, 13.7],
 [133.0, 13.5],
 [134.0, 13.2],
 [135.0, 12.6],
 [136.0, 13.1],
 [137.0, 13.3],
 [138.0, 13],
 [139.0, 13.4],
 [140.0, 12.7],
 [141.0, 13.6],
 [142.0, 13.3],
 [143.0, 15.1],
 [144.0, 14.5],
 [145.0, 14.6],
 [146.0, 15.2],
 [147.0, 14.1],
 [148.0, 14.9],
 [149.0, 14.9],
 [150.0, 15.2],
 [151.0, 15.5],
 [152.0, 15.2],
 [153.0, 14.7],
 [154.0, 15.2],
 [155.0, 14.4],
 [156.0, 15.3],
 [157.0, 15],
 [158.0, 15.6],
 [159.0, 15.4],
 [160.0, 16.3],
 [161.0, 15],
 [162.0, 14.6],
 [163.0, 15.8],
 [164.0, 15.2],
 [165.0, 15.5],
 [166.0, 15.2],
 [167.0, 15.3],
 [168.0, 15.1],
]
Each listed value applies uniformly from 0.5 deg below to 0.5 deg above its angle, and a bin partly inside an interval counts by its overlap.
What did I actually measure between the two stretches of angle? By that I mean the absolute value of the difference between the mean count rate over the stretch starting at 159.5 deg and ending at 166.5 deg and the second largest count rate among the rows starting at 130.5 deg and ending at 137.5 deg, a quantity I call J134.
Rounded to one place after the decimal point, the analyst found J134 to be 1.9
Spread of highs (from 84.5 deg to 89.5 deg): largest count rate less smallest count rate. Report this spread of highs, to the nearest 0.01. 1.90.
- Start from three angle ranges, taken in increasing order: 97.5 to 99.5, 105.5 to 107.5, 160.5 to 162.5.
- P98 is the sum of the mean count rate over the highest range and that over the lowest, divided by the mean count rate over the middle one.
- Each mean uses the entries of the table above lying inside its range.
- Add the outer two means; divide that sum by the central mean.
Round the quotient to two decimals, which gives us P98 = 2.20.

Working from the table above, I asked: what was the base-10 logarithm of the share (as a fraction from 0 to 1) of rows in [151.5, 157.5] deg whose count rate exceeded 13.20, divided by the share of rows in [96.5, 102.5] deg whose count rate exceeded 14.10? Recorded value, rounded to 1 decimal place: 0.5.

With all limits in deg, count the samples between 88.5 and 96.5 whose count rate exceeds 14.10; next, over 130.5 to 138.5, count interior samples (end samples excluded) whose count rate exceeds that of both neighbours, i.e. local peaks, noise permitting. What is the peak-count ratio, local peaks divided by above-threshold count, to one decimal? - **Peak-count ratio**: 2.0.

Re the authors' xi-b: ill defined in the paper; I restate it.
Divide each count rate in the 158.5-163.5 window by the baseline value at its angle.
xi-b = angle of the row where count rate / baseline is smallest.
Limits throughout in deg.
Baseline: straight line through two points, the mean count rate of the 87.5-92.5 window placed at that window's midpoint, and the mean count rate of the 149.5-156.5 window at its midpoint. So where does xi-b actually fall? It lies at 162.0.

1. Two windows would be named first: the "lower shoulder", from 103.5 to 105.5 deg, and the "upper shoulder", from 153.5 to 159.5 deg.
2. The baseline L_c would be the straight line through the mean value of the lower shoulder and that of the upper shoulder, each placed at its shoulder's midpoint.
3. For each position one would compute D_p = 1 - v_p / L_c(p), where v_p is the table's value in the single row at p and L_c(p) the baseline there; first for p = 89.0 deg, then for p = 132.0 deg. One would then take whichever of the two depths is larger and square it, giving 0.0028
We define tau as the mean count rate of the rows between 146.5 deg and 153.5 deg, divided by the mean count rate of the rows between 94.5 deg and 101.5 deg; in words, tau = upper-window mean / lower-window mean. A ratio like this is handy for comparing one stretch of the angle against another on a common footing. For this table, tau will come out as 1.10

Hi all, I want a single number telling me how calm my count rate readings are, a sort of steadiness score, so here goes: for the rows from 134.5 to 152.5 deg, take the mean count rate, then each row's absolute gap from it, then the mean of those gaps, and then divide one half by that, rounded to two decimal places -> 0.56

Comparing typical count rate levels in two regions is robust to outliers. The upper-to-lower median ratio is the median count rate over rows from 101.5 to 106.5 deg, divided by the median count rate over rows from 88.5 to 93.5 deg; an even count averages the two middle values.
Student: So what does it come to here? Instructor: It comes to 1.01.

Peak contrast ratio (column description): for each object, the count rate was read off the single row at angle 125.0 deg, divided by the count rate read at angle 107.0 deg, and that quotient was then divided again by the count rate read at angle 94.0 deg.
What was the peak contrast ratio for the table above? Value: 0.070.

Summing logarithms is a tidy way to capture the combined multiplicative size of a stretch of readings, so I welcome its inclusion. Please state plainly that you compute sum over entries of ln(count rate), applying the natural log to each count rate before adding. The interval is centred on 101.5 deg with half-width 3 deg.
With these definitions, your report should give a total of 16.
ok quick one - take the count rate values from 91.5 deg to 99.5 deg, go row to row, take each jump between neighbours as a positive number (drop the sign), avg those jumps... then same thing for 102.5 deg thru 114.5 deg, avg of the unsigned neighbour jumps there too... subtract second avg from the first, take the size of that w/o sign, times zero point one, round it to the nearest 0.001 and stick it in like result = 0.027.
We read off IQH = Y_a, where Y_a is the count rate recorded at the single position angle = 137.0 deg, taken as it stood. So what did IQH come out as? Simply 13.3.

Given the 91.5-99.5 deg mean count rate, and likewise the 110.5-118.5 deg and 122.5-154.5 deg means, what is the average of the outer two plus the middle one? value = 26.5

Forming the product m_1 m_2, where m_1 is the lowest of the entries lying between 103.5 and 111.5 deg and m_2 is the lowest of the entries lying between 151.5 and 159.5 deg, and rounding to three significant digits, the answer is 184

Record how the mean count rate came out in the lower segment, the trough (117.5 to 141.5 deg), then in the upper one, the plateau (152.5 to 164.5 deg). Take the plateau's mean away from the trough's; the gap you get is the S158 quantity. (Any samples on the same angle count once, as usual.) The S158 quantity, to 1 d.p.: -2.2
